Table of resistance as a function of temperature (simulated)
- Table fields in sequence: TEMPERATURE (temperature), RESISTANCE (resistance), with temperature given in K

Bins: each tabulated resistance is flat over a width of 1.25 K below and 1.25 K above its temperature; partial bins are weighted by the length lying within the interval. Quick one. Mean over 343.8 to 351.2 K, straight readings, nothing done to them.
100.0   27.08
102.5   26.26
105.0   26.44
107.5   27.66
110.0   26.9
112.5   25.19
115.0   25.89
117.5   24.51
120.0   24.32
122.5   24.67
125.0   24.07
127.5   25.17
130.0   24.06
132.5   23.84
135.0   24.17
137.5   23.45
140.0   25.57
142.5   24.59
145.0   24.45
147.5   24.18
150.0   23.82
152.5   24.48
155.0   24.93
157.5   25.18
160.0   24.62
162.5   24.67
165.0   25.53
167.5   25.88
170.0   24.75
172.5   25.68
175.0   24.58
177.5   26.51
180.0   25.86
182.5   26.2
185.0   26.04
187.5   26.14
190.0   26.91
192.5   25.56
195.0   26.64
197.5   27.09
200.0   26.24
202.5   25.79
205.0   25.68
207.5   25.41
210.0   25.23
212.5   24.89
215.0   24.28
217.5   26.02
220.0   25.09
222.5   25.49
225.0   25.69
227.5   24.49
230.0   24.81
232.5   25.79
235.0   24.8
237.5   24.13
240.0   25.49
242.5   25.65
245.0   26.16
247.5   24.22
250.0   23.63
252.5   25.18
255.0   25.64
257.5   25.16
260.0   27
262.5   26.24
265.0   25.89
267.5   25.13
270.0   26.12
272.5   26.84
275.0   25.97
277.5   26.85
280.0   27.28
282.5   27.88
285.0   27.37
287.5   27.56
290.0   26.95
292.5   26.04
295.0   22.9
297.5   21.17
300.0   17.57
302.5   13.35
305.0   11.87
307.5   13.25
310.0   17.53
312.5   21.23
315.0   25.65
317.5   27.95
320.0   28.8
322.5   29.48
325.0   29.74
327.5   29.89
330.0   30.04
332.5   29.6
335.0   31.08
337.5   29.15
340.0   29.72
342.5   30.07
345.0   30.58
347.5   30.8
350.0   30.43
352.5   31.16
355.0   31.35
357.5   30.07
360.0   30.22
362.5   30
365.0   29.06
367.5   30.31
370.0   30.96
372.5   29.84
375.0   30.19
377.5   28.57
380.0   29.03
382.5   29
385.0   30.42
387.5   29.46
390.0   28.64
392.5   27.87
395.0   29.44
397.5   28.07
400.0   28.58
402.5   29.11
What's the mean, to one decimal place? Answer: 30.6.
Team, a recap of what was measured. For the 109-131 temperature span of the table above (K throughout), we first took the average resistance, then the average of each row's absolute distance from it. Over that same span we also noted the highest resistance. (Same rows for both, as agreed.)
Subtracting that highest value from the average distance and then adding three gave -23.2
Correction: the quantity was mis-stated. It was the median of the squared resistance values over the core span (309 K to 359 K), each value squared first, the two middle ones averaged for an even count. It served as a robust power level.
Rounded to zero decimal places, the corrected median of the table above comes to 889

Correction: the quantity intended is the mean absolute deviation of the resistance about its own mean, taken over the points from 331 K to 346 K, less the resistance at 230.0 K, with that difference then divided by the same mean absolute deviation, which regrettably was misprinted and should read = -45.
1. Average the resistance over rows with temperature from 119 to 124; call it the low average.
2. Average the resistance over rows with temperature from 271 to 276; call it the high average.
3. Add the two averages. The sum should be 51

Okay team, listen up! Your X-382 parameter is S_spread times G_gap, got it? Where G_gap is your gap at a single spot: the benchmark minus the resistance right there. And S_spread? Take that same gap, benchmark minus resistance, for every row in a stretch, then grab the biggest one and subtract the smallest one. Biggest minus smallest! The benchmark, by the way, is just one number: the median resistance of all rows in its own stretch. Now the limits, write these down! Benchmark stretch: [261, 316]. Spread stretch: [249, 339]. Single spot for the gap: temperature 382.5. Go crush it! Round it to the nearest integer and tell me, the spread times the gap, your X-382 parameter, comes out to -59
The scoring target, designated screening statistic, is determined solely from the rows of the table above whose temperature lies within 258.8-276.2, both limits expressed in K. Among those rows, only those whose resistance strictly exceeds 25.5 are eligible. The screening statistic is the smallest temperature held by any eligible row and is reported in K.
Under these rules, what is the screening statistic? 260.0 K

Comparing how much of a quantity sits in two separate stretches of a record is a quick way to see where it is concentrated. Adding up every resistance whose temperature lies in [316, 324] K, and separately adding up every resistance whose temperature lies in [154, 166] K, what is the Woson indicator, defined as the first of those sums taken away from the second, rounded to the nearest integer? 39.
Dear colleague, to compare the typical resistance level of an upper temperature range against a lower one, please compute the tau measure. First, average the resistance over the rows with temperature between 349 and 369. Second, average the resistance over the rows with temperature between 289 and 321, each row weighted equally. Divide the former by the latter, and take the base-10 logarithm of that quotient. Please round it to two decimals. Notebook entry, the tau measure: 0.16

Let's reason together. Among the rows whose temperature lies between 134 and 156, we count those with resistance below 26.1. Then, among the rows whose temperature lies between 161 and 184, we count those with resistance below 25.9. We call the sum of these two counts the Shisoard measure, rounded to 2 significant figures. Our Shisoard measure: 16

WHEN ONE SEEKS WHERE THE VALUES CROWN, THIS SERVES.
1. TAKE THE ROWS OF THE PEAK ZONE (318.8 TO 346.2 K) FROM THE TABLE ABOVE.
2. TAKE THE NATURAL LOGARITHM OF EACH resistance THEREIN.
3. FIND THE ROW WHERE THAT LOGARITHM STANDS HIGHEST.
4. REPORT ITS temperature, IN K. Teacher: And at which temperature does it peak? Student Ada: 335.0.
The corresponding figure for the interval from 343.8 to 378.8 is 355.0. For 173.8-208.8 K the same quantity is 197.5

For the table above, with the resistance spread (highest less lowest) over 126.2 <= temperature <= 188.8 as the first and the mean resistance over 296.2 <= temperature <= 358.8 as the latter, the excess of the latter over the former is 23.0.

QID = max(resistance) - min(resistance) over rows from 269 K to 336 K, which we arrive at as 19.2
